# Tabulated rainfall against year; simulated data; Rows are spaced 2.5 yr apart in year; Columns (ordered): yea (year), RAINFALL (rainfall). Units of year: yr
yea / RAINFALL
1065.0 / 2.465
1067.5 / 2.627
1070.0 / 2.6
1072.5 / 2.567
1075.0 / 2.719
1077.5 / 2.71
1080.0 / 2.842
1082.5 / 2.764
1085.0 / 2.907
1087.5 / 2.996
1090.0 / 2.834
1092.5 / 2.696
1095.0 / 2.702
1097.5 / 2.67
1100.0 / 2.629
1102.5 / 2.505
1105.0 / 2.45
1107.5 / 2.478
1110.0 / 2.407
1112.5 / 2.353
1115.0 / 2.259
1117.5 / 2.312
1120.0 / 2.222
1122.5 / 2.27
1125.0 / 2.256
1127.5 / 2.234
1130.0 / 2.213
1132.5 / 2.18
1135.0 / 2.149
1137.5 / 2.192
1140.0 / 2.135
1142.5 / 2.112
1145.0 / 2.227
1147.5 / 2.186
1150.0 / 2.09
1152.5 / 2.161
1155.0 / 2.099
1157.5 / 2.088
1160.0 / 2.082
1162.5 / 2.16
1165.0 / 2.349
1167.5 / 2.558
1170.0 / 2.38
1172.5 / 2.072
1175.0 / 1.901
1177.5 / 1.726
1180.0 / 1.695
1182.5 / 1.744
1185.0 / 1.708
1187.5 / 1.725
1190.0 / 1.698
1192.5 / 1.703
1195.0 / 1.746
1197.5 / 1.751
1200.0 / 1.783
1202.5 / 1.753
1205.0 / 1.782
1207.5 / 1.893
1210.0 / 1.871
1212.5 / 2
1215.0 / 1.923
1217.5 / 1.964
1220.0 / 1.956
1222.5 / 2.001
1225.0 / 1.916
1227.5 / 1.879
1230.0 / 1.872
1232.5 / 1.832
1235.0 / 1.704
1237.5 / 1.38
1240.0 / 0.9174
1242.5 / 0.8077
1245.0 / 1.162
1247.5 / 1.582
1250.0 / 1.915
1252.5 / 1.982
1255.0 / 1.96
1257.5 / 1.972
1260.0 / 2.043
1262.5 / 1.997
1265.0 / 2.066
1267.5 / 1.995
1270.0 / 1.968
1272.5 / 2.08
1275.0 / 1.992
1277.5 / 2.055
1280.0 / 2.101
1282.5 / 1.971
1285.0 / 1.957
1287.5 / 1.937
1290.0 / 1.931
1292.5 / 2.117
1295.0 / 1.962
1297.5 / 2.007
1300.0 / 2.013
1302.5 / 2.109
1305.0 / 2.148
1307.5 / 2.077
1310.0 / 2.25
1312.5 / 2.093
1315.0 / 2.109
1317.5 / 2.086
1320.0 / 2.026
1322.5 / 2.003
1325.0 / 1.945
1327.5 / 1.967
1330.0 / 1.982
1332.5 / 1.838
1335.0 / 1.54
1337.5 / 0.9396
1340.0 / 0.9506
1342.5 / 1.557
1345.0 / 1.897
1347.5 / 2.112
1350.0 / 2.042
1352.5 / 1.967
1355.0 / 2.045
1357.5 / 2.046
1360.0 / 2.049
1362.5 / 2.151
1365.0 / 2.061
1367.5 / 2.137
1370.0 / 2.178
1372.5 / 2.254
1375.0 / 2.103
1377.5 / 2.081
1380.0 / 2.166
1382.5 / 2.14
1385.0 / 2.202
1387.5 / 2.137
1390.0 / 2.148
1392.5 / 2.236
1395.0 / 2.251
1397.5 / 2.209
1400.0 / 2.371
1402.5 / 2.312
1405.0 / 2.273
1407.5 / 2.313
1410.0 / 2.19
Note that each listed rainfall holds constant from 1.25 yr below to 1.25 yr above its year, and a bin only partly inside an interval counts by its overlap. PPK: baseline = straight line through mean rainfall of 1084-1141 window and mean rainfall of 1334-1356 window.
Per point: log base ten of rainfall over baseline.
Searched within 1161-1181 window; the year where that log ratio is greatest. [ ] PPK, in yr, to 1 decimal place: 1167.5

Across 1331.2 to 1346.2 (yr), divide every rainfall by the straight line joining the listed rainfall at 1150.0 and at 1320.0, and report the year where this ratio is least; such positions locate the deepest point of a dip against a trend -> 1337.5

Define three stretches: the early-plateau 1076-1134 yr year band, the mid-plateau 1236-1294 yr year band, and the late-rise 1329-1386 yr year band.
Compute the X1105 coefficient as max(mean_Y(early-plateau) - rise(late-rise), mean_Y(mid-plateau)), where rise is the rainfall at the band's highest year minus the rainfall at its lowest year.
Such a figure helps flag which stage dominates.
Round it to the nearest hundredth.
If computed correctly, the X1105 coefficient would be 2.30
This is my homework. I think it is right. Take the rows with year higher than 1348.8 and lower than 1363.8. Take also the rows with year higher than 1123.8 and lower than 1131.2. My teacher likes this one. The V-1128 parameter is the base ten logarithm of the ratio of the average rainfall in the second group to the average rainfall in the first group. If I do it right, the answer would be 0.04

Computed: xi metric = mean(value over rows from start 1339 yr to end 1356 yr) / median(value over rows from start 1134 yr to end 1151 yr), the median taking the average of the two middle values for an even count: 0.84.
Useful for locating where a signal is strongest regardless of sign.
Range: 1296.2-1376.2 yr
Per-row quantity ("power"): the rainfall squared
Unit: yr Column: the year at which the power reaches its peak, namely 1372.5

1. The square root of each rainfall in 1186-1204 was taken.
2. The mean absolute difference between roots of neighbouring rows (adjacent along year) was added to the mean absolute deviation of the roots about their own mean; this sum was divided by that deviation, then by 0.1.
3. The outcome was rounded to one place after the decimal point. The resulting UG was 19.7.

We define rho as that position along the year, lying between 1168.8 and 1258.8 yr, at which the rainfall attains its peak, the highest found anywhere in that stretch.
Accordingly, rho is 1170.0 yr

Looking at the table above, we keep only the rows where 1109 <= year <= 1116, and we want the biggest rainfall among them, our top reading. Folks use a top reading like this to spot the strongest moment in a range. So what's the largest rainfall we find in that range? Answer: 2.407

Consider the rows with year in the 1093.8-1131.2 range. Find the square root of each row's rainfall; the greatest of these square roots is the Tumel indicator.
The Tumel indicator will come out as 1.64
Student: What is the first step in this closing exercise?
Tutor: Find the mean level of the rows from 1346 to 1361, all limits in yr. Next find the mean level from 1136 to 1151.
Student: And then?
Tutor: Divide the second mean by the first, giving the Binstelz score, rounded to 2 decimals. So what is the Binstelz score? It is 1.06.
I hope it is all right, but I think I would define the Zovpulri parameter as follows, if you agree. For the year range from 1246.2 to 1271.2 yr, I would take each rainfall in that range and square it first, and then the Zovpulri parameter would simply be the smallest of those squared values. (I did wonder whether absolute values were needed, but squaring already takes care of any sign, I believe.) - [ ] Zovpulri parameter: 2.5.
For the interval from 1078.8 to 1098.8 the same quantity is 7.1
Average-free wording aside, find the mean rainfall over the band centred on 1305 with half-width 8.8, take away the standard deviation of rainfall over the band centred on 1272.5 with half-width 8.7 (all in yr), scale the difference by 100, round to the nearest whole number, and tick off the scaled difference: 205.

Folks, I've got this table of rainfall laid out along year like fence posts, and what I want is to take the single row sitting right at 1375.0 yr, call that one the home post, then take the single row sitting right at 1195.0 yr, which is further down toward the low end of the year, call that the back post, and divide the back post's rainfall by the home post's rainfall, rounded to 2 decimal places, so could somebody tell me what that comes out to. 0.83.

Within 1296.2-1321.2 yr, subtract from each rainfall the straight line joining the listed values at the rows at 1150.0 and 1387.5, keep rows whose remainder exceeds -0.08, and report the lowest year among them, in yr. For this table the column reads 1302.5 yr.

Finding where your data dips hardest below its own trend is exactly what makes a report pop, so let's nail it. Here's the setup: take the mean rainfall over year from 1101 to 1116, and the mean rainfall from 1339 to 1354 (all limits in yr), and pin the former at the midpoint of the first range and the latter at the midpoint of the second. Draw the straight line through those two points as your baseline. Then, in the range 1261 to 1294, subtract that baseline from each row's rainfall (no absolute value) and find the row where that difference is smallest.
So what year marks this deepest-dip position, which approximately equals 1270.0 yr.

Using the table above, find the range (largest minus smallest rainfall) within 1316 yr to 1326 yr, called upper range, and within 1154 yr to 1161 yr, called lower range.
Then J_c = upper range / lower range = 8.3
